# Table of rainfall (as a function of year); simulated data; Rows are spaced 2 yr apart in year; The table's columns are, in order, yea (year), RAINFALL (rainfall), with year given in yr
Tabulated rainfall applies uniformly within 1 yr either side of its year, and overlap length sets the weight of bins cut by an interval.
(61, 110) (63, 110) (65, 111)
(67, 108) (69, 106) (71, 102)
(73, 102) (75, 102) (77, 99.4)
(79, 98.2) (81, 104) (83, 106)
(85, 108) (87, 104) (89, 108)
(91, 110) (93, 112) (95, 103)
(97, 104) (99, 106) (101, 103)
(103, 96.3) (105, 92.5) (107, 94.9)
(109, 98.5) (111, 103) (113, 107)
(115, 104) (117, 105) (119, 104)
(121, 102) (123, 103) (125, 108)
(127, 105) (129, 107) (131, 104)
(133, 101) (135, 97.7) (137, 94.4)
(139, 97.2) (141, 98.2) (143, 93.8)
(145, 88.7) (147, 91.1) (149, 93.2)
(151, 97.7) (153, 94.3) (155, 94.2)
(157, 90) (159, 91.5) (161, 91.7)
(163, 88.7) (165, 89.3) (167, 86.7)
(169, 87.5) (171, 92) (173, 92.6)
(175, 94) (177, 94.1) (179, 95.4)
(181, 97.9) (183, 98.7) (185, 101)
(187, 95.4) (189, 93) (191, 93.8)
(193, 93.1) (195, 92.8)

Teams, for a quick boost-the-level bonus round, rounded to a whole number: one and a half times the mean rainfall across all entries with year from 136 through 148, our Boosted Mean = 141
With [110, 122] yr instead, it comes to 156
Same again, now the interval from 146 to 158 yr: 140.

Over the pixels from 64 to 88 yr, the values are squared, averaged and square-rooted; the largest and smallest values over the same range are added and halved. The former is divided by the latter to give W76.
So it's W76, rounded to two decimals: 1.00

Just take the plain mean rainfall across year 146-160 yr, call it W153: 93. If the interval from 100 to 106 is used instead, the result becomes 97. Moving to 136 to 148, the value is 94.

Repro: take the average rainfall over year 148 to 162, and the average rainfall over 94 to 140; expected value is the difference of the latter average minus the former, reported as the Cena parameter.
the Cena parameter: 8.5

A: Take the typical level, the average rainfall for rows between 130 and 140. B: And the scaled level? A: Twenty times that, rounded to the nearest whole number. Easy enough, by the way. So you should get 1977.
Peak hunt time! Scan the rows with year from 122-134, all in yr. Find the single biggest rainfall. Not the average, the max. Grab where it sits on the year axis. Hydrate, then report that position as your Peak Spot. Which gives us 125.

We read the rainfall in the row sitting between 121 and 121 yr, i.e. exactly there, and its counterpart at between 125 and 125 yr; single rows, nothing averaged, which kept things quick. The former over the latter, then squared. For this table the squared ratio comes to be 0.89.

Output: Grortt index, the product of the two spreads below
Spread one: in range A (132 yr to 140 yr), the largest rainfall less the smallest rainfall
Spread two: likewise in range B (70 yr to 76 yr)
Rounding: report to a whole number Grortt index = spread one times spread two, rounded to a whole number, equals 0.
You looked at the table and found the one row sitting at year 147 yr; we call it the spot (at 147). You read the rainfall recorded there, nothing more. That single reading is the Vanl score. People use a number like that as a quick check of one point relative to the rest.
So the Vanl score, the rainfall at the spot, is 91.1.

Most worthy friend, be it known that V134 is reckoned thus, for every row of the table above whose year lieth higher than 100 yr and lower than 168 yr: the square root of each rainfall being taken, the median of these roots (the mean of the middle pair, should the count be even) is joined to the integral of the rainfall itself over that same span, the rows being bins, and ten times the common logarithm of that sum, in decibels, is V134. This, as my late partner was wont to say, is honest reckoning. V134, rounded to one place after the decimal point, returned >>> 38.2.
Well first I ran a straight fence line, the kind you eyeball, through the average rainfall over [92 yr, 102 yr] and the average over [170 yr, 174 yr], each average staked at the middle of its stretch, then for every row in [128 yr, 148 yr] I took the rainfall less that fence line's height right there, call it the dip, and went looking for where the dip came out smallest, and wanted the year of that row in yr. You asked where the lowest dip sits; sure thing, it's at 145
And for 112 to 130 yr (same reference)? 121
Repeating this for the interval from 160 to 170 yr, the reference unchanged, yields 167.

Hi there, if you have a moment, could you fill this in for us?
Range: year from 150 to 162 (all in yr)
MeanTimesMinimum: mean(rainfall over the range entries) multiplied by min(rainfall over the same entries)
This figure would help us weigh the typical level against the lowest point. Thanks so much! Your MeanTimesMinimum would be 8391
